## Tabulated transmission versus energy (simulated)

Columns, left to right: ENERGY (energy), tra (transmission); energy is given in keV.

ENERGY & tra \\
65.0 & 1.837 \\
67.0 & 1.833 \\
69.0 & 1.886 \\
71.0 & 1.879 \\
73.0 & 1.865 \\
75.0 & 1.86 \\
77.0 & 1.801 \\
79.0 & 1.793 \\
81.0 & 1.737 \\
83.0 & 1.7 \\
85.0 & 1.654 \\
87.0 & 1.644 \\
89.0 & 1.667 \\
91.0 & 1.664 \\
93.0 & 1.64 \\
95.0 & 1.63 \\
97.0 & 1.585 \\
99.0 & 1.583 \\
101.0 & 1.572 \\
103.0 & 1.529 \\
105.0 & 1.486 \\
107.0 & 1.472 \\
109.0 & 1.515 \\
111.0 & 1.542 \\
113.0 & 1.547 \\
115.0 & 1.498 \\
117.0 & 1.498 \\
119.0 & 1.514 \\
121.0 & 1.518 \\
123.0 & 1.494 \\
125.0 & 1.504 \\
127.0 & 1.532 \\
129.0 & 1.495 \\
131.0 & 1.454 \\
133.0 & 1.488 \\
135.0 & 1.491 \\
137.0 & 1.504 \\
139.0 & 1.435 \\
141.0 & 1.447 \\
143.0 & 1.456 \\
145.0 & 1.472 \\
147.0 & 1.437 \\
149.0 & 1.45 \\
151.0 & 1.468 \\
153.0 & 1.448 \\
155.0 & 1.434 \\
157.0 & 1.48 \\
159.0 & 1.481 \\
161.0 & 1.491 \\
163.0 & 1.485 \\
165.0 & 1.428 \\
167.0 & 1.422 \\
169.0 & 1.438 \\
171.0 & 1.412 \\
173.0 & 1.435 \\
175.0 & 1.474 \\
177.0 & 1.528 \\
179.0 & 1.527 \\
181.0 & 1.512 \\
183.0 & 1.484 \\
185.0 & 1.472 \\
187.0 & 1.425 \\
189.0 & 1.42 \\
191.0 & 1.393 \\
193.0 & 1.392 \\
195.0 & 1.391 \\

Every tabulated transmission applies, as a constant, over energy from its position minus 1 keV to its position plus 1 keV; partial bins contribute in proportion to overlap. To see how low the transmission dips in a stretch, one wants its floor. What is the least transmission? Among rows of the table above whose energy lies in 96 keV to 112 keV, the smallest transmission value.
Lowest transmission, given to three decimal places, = 1.472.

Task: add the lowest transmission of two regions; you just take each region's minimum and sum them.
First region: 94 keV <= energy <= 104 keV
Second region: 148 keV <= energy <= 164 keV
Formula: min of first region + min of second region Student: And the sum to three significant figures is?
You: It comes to 2.96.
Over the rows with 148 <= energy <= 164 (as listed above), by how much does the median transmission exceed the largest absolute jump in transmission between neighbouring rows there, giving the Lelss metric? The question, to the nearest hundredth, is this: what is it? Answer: 1.43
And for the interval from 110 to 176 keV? 1.41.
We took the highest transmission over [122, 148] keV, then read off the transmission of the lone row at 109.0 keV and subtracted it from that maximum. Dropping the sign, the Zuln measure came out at 0.017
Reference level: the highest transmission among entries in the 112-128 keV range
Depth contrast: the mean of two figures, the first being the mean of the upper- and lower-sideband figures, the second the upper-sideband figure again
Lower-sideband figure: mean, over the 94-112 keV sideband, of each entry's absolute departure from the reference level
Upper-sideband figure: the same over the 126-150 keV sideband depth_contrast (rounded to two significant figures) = 0.067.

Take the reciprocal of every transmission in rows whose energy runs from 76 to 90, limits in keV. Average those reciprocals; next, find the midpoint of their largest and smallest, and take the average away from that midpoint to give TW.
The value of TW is -0.002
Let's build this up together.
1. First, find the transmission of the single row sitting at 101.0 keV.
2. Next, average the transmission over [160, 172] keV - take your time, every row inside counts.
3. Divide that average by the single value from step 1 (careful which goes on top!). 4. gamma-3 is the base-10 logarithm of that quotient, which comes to -0.04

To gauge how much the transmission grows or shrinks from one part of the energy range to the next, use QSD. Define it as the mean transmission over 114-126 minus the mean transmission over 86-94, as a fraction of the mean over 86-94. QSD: -0.09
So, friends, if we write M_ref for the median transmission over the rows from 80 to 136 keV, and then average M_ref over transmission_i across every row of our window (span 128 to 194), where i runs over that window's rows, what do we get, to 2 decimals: 1.05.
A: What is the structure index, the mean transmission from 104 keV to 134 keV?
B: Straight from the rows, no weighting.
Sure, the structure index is 1.50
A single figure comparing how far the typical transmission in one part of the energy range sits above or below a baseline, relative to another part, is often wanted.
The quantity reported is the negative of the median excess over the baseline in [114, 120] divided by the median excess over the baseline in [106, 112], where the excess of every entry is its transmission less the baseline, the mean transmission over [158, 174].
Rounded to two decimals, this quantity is -0.74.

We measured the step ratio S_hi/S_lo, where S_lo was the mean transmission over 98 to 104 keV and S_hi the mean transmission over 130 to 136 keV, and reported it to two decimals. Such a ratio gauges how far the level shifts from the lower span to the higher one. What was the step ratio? 0.95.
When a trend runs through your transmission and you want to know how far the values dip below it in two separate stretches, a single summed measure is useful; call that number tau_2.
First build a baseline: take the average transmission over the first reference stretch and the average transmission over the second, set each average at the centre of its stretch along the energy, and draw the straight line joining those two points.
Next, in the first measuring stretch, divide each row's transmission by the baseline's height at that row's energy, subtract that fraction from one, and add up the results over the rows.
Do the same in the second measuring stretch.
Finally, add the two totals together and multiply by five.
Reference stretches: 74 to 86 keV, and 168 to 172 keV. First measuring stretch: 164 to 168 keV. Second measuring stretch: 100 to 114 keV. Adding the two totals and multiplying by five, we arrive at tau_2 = 2.9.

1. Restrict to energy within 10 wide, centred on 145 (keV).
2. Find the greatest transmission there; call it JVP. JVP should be 1.472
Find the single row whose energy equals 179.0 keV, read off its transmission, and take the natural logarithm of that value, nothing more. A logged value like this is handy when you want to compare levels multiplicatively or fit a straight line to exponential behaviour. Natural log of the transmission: 0.42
